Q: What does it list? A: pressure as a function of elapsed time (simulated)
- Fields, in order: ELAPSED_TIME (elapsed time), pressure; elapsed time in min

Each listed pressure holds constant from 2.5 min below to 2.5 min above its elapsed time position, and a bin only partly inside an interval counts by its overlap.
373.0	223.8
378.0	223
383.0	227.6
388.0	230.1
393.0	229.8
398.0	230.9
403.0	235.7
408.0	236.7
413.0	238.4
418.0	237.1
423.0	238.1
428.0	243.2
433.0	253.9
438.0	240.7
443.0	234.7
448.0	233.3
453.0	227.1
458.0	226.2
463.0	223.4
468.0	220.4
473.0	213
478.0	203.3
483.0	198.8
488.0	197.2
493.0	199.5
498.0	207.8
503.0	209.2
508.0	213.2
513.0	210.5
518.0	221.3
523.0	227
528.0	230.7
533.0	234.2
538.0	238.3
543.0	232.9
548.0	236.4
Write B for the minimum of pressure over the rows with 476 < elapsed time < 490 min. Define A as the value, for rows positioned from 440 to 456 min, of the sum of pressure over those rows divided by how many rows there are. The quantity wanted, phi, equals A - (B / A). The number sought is 231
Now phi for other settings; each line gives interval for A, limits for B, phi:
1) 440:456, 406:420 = 231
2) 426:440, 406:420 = 245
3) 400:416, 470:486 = 236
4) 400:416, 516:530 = 236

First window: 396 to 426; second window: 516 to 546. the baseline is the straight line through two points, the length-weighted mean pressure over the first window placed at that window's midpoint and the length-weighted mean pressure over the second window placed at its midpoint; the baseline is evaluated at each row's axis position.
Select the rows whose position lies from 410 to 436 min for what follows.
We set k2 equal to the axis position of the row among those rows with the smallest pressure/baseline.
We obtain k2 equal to 418.0 min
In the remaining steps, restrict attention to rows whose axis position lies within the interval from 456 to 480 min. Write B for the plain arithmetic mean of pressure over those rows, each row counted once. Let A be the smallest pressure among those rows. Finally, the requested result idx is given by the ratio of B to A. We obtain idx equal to 1.07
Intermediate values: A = 203.3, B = 217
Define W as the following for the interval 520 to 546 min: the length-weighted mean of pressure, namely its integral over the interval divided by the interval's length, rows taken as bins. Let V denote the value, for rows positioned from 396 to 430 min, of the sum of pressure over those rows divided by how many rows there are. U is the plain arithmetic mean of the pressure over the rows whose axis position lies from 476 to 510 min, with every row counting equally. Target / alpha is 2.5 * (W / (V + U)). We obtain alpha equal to 1.32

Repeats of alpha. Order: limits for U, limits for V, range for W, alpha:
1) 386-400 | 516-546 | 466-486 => 1.13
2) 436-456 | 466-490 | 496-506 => 1.18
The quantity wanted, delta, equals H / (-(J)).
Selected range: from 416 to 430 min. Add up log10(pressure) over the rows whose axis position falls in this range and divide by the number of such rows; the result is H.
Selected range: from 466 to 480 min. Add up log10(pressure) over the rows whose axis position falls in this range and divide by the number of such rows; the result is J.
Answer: -1.02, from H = 2.38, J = 2.33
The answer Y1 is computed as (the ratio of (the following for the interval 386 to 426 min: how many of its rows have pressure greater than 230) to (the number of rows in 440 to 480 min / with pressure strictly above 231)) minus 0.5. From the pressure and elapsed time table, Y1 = 3.0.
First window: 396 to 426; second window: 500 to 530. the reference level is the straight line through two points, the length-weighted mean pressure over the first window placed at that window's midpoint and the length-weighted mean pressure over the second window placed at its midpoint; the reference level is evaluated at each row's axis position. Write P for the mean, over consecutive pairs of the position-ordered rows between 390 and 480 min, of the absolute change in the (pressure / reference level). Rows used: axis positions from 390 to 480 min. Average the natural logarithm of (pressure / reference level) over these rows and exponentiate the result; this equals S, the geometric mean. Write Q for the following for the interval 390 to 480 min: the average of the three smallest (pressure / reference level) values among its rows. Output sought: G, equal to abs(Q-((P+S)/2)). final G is 0.429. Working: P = 0.019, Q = 0.94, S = 1.00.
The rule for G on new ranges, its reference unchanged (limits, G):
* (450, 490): 0.413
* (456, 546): 0.389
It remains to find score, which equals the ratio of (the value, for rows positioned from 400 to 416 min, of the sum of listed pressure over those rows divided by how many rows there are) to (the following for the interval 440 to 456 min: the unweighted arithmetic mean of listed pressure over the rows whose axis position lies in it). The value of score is 1.02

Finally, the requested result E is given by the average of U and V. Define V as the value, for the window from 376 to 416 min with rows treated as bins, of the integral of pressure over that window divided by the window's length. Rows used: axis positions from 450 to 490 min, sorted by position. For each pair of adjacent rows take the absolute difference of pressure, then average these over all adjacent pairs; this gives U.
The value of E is 118.0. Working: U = 4.3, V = 232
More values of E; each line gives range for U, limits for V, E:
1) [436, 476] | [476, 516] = 104.6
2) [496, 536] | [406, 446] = 122.4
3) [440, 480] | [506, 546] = 115.4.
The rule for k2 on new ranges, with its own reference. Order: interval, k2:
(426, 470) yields 468.0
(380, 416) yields 383.0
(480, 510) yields 488.0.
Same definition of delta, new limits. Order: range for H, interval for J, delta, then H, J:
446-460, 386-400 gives -1.00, 2.36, 2.36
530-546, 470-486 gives -1.03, 2.37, 2.31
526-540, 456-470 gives -1.01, 2.37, 2.35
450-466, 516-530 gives -1.00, 2.35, 2.35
